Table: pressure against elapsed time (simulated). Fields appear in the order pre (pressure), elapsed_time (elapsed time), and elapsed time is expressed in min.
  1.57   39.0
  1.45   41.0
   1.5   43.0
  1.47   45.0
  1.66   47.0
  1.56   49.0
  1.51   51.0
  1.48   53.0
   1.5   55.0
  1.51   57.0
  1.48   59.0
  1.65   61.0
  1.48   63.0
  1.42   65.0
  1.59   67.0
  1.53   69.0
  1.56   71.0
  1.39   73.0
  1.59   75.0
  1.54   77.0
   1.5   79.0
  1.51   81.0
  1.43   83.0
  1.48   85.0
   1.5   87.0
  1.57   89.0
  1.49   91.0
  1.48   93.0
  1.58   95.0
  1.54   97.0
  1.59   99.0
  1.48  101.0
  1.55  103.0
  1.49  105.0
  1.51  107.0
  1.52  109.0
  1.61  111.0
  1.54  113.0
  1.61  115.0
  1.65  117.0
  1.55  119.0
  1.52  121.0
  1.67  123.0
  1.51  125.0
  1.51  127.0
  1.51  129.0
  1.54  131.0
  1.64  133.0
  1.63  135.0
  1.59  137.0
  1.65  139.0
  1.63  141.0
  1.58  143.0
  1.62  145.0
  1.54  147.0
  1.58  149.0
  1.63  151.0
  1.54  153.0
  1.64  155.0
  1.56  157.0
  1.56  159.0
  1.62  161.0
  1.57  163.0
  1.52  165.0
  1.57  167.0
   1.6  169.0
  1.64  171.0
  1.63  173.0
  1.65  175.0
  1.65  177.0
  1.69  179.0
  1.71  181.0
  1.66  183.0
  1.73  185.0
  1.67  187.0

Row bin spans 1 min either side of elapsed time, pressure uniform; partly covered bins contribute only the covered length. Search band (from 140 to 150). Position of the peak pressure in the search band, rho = 141.0 min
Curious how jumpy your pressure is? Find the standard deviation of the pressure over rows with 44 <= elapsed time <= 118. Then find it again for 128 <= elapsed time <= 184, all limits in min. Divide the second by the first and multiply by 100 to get 81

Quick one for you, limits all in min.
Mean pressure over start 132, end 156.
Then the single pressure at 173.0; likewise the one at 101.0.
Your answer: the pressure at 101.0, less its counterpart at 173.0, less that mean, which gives -1.76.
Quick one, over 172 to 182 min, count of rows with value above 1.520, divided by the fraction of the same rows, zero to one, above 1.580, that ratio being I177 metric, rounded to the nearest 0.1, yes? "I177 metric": 5.0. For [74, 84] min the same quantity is 10.0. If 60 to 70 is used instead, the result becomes 7.5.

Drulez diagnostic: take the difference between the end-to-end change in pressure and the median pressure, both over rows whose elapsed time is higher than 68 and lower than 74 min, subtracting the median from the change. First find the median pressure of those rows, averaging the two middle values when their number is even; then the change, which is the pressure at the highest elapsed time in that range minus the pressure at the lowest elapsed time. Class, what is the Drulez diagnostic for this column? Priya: -1.67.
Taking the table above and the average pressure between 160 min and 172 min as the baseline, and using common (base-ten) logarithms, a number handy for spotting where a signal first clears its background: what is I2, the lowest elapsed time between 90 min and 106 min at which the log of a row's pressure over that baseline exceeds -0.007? 95.0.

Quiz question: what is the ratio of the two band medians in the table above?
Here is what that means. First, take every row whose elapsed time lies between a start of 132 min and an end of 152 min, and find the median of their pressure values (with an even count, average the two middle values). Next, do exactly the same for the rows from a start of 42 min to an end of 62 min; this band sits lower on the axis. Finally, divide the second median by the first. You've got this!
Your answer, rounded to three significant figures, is 0.926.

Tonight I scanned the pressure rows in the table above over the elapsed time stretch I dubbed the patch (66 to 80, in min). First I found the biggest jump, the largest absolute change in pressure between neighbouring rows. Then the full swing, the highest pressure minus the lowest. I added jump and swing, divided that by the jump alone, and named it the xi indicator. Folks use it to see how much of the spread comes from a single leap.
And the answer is 2.00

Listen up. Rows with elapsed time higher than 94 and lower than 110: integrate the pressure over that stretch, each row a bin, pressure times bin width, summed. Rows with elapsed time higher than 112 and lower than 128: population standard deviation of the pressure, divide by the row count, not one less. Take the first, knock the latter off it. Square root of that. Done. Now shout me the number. 4.95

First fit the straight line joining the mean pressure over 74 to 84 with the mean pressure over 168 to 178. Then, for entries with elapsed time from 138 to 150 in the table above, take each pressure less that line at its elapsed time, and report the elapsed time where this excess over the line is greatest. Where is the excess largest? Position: 139.0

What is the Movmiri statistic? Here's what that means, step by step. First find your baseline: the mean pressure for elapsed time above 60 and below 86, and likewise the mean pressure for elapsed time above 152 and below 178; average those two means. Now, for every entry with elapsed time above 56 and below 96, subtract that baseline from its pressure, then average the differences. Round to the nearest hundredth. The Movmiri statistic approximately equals -0.04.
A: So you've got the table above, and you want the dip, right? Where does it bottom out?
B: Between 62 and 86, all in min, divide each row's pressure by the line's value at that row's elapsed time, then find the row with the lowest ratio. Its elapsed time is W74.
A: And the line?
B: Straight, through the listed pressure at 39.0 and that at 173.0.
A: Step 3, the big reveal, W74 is 73.0 min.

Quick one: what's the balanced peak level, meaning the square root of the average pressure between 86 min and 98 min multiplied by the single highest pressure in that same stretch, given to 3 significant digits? 1.55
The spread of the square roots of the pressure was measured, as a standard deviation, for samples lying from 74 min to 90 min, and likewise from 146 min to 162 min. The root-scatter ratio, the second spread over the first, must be 0.78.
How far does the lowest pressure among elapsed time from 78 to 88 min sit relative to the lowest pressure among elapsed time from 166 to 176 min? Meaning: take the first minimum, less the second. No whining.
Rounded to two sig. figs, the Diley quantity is -0.14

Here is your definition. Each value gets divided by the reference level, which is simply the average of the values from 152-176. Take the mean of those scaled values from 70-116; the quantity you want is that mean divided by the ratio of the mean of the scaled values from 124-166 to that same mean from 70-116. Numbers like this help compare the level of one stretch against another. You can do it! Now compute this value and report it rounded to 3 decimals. 0.924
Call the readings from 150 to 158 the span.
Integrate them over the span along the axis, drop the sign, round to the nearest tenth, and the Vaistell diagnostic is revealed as 12.7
